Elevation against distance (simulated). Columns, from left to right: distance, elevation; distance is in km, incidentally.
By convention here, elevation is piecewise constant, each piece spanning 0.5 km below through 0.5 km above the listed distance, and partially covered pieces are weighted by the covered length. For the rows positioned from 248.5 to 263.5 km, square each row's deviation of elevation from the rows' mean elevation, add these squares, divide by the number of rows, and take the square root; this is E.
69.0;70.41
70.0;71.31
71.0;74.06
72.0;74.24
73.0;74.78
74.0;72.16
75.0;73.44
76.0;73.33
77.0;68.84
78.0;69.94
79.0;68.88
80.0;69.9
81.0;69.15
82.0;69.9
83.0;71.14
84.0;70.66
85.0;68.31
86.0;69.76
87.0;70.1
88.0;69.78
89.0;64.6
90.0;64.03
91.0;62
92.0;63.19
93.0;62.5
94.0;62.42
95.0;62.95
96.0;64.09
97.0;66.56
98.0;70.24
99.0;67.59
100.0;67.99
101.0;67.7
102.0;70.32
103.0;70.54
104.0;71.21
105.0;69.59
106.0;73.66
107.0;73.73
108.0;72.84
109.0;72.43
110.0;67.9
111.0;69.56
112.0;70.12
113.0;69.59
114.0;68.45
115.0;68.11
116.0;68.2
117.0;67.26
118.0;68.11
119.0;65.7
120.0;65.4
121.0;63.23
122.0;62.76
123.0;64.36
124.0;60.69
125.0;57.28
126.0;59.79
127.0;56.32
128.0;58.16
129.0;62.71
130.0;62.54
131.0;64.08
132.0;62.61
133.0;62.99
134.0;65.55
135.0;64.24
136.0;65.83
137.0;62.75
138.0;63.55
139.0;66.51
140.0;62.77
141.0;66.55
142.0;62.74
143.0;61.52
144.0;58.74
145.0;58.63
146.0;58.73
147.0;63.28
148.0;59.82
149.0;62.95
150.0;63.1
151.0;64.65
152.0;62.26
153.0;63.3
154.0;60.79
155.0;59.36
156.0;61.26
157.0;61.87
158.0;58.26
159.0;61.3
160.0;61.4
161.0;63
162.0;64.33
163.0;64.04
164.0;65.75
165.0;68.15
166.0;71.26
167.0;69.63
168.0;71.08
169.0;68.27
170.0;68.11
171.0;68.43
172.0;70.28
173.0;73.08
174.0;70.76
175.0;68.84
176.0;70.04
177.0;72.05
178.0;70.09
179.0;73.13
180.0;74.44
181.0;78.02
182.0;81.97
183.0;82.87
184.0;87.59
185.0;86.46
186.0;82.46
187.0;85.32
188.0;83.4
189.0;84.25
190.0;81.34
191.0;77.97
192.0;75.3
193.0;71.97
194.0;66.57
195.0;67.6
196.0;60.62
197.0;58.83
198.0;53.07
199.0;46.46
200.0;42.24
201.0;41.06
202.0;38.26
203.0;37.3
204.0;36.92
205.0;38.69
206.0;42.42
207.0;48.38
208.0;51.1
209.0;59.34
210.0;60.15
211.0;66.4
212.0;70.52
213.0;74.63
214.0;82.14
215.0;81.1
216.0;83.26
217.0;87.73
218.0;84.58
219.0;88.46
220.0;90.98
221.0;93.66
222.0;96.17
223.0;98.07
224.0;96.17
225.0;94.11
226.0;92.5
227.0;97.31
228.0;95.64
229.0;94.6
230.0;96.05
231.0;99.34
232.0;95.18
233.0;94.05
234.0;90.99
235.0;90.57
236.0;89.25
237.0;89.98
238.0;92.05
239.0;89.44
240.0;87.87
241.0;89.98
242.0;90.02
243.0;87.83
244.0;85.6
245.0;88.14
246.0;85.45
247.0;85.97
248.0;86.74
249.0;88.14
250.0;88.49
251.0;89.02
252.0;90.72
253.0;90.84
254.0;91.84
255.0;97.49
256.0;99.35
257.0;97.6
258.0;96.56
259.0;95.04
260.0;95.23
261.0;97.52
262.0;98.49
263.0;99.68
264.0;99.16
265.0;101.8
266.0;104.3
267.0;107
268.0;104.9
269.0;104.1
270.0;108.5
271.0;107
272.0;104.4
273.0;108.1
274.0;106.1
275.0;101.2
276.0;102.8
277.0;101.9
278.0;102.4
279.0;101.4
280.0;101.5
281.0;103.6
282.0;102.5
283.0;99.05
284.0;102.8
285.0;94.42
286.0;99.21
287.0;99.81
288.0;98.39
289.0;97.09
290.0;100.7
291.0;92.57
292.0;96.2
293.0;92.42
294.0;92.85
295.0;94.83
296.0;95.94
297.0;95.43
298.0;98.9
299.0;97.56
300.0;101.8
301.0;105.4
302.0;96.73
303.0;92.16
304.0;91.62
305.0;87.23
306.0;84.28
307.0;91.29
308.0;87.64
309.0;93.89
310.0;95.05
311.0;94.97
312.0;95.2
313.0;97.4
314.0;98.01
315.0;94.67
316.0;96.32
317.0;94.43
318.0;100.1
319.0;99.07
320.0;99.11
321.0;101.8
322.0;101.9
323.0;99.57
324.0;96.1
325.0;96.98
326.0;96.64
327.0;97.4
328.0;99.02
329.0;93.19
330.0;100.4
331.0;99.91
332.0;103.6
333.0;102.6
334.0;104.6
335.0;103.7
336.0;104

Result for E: 4.0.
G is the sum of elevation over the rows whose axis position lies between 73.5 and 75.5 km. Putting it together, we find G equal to 146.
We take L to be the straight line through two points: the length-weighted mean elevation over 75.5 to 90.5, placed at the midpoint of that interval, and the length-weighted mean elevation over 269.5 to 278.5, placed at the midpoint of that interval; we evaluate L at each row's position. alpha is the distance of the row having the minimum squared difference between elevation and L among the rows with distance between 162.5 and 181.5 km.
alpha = 181.0 km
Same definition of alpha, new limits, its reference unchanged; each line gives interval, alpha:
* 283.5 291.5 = 284.0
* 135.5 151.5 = 139.0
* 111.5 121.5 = 112.0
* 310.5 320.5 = 318.0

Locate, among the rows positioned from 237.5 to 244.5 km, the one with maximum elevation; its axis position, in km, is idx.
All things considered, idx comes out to 238.0 km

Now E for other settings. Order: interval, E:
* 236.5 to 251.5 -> 1.8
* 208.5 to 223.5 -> 12.0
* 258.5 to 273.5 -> 4.4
